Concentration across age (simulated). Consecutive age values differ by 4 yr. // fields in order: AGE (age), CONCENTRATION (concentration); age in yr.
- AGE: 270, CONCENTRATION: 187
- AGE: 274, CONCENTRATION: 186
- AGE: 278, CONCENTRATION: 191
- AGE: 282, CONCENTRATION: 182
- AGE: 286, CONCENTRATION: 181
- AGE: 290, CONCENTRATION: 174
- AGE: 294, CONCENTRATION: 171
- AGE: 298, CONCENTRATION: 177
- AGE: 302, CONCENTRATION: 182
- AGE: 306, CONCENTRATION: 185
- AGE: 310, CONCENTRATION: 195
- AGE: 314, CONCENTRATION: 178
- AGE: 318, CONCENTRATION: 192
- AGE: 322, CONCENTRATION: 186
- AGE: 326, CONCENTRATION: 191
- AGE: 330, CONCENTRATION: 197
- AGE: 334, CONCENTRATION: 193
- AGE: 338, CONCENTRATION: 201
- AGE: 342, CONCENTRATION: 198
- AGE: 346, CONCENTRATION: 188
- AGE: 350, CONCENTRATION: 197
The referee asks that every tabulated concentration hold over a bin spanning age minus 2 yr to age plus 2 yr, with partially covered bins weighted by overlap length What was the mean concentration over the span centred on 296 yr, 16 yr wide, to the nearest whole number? 176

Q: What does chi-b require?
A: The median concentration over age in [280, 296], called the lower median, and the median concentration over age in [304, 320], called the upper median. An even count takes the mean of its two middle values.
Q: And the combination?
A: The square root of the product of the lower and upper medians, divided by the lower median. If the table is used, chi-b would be 1.031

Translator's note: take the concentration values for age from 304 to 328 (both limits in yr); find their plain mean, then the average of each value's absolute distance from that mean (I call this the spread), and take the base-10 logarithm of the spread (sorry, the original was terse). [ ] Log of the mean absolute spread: 0.68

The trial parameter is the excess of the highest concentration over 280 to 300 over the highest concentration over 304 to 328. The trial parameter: -13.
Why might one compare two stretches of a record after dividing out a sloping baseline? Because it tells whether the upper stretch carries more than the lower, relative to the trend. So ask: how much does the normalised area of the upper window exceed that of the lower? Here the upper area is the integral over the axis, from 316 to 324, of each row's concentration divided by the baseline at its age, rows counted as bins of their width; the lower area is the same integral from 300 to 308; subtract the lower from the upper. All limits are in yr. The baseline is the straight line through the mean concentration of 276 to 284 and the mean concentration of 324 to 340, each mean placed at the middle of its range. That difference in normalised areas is 0.12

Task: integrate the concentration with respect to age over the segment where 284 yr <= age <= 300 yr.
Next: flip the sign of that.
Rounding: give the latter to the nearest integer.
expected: -2812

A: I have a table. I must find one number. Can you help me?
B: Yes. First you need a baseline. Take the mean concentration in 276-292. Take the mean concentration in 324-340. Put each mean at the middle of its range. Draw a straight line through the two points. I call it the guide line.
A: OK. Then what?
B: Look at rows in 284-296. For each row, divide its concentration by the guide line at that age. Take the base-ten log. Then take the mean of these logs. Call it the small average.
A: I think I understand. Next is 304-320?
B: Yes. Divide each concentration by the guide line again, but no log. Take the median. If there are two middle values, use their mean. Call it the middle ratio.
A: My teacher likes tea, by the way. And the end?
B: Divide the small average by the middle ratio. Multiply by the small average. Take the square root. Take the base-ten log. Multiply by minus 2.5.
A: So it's 4.2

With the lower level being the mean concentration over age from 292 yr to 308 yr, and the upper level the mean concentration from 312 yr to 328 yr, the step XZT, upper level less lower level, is 8.0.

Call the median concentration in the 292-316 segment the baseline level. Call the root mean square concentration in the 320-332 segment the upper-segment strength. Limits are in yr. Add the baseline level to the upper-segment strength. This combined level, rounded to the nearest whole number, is 371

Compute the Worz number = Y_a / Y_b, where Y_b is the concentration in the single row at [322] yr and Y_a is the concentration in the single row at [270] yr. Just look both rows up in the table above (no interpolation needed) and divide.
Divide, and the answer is 1.01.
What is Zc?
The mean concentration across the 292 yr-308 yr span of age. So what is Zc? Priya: 179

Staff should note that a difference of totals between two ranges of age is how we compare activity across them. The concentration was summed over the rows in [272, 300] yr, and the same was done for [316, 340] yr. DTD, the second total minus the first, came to -102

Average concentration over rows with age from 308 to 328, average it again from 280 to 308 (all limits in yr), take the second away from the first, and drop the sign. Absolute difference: 9.5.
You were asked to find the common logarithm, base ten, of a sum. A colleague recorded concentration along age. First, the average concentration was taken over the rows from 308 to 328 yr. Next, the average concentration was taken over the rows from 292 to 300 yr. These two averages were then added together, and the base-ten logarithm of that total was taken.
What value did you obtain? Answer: 2.56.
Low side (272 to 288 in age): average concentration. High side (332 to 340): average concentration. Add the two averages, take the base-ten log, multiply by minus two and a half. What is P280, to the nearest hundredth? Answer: -6.46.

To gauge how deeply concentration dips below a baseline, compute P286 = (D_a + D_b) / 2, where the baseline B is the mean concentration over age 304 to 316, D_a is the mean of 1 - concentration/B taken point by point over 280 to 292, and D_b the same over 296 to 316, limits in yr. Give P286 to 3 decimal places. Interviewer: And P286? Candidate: 0.026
